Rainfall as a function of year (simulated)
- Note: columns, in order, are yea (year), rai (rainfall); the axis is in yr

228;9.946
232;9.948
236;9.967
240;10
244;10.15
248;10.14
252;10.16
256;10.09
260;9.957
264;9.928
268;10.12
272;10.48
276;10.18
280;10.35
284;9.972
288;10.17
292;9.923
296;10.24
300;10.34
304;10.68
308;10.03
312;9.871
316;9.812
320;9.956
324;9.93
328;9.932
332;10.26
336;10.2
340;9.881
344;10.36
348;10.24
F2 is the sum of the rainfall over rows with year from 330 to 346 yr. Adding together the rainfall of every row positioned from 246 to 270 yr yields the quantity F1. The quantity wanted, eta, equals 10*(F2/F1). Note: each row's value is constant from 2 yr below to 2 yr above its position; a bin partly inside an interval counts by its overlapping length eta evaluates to 7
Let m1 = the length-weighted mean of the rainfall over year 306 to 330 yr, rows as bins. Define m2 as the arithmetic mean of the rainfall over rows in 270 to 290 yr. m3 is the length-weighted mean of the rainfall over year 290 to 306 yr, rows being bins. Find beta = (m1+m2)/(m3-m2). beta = 308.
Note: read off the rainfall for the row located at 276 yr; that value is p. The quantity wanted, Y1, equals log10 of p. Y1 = 1.01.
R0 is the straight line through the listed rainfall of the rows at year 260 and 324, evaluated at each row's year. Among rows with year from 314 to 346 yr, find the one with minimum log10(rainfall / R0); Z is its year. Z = 316 yr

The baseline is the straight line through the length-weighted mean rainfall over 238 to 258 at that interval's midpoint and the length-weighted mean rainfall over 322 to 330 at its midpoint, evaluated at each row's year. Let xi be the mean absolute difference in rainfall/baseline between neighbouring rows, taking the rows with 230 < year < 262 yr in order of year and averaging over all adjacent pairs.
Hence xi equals 0.006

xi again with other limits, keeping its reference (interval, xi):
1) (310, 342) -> 0.013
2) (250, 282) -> 0.018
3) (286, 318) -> 0.027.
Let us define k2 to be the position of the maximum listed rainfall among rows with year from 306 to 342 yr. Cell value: 332 yr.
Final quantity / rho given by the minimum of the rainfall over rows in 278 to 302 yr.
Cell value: 9.923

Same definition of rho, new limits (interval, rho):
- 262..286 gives 9.928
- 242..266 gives 9.928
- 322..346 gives 9.881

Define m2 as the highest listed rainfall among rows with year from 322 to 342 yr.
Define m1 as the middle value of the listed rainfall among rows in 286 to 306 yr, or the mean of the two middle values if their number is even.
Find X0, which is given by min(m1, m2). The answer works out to 10.2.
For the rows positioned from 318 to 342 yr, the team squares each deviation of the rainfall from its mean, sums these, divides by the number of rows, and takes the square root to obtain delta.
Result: 0.15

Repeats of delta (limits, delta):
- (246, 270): 0.09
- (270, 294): 0.20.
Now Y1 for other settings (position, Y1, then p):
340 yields 0.99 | 9.881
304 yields 1.03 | 10.68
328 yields 1.00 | 9.932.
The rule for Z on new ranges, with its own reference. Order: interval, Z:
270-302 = 292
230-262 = 232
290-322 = 316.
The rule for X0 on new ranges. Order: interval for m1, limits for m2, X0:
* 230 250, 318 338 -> 10.0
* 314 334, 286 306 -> 9.9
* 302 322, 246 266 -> 10.0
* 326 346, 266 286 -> 10.2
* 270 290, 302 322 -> 10.2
